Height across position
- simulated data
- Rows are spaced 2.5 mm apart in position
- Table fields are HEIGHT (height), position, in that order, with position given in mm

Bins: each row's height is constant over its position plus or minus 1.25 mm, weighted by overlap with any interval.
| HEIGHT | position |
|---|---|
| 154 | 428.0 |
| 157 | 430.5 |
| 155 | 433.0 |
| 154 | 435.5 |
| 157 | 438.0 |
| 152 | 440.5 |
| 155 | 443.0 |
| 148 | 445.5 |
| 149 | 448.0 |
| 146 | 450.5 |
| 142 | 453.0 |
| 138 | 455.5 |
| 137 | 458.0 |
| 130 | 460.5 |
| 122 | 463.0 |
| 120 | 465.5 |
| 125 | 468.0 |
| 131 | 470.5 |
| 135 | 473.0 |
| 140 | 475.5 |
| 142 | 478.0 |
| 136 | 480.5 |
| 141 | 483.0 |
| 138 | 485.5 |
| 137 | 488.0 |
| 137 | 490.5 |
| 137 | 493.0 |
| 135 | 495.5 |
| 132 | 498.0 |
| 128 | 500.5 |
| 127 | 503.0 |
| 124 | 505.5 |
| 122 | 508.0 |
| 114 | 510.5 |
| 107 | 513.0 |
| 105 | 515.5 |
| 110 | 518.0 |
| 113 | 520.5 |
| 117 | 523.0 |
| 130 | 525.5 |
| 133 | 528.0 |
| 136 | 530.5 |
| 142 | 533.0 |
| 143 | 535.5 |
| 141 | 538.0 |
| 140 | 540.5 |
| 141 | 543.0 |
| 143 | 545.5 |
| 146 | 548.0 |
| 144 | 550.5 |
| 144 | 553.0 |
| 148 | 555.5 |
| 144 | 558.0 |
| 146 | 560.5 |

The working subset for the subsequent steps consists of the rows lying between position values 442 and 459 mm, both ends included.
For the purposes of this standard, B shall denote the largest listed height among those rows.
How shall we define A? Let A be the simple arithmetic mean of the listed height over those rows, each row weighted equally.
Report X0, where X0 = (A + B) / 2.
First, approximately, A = 145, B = 155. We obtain 150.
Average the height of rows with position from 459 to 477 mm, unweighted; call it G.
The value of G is 129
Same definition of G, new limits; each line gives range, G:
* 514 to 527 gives 115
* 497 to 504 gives 129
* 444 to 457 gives 145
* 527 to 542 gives 139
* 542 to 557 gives 144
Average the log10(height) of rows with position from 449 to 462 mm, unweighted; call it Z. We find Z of 2.14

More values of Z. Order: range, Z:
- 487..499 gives 2.13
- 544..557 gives 2.16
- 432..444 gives 2.19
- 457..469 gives 2.10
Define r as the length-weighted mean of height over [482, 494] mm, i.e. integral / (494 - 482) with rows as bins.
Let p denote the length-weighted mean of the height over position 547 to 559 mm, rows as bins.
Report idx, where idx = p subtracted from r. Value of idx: -7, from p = 145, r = 138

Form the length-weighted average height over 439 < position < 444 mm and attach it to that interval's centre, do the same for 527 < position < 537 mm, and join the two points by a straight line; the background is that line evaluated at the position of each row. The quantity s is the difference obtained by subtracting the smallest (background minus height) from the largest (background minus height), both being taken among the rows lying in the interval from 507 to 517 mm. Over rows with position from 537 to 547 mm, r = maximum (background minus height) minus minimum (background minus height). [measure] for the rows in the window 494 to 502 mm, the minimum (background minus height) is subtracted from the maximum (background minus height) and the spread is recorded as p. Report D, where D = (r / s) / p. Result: 0.04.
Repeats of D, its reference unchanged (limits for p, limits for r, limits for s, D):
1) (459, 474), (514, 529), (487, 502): 0.24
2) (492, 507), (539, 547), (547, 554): 0.22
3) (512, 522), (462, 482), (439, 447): 0.41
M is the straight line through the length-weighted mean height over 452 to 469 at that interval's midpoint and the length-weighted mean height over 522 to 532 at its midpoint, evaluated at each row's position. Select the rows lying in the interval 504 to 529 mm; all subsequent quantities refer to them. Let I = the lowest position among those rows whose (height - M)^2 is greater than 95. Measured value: 510.5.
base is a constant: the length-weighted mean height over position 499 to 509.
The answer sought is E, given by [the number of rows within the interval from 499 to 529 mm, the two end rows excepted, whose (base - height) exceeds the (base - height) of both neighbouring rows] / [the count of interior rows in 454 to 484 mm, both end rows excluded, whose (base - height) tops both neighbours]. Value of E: 0.5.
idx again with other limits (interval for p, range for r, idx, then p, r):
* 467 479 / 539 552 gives 8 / 135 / 143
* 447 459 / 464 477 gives -12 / 142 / 130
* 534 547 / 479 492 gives -4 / 142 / 138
